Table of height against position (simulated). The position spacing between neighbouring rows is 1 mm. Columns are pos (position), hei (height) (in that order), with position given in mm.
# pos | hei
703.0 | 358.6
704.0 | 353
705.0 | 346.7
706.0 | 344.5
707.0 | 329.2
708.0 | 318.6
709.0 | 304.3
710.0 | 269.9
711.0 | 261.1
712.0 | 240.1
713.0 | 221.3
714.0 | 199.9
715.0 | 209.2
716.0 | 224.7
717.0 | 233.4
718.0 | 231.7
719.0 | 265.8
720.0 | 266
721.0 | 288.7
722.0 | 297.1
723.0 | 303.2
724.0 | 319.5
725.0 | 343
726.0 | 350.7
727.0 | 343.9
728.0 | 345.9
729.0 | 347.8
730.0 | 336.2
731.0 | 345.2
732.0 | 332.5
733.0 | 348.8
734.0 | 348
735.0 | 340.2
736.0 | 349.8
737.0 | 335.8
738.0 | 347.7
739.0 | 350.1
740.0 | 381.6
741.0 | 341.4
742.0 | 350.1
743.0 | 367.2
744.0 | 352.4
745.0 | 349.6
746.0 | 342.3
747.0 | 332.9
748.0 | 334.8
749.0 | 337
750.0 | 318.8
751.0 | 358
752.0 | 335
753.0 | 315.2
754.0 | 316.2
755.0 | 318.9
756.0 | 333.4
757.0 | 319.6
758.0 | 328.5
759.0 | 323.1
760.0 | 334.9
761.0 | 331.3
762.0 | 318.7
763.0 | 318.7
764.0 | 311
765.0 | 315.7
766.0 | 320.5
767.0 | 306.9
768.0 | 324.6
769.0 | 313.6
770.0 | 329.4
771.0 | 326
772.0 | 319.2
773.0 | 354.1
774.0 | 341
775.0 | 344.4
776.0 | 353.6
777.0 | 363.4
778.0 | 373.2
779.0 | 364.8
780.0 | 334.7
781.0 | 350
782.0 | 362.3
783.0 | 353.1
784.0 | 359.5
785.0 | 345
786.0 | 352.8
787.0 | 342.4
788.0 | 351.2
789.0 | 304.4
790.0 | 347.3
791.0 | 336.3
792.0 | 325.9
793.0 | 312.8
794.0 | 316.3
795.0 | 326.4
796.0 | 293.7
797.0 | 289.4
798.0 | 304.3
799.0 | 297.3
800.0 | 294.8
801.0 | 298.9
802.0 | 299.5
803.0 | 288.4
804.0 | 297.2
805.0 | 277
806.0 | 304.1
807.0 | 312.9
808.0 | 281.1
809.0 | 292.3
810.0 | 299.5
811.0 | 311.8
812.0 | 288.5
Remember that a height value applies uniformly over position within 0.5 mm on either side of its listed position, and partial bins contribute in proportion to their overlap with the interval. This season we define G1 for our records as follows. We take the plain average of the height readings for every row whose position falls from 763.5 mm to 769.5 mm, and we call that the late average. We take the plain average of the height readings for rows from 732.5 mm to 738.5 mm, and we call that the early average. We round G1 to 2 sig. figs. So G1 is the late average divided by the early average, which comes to 0.91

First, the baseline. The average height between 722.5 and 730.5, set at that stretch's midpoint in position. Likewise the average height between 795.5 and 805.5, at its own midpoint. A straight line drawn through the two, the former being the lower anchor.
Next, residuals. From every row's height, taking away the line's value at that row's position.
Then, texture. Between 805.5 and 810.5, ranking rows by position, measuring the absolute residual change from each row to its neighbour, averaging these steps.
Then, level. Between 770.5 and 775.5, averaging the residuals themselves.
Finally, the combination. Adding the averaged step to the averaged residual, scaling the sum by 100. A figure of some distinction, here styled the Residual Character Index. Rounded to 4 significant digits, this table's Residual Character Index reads 4223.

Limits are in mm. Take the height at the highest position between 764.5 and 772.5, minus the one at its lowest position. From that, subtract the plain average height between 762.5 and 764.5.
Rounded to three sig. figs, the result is -311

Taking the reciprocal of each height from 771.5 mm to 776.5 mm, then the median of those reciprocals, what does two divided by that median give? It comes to 689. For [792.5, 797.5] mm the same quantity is 626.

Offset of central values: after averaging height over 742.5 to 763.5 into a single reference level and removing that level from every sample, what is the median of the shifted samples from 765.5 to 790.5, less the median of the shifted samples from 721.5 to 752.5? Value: 1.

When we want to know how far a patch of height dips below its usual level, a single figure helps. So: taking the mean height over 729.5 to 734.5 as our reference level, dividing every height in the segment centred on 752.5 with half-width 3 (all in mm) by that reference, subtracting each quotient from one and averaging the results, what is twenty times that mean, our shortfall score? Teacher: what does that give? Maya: 0.88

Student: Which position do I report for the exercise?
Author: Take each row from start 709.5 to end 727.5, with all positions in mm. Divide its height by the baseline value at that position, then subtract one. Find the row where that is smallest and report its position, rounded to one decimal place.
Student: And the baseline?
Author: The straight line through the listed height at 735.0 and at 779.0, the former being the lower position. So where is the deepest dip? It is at 714.0 mm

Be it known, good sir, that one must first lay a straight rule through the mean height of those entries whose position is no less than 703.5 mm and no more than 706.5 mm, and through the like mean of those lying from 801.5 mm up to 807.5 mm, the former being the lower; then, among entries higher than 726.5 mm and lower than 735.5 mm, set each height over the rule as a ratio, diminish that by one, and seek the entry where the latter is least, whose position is 732.0 mm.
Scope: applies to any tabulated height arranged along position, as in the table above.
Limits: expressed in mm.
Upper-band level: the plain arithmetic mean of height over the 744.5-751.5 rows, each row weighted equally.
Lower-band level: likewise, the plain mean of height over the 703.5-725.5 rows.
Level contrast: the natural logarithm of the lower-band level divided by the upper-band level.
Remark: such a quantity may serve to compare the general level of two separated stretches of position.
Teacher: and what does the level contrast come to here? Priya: -0.19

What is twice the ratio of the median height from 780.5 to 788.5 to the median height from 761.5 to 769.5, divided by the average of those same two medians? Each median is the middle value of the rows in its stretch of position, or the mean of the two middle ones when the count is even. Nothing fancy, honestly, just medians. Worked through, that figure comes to 0.0066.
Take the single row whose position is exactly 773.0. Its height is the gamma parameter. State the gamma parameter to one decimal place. 354.1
